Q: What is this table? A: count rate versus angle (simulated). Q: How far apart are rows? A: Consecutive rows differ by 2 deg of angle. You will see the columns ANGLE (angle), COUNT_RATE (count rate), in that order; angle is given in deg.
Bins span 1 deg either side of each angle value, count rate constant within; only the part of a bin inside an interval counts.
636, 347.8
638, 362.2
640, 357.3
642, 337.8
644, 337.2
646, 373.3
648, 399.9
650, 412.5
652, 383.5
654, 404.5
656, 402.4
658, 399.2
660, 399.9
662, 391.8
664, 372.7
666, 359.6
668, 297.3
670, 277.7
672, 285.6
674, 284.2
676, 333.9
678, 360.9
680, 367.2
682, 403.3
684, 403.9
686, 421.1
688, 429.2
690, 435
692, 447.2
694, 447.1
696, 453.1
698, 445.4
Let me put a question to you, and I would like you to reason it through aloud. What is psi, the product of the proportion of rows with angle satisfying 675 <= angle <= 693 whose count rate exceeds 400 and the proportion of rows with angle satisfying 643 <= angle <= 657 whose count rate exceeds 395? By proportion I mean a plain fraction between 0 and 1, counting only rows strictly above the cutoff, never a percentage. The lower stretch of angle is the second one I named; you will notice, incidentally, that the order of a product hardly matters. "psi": 0.38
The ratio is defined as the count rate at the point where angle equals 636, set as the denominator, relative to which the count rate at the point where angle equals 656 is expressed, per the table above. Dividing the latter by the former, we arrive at 1.16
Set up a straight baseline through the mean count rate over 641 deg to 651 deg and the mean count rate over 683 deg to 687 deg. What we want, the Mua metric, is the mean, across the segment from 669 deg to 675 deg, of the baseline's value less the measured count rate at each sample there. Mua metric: 117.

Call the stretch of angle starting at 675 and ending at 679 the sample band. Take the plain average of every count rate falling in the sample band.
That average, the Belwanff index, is 347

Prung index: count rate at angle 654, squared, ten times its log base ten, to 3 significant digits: 52.1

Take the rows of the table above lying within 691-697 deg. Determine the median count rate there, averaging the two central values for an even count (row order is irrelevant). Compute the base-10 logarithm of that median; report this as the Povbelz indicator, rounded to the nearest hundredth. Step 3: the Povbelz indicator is 2.65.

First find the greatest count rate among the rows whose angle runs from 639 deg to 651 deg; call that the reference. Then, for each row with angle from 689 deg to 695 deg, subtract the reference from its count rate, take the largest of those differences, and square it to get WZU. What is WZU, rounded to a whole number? 1204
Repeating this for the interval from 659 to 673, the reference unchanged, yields 159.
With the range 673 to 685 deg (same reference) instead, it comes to 74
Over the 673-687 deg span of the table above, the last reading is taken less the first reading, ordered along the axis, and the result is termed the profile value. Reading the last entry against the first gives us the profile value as 137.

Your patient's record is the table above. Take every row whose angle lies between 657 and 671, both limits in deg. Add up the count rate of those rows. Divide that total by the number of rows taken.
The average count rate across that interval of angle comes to 357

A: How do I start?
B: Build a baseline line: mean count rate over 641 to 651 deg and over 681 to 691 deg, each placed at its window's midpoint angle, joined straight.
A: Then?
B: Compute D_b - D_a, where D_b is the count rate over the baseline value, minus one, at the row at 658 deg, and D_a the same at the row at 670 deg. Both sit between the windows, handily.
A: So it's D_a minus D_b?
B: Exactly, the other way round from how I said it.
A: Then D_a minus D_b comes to -0.34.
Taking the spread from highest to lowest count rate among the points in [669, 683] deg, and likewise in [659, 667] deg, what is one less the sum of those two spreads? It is -165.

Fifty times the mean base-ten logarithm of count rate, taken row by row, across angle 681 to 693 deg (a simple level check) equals 131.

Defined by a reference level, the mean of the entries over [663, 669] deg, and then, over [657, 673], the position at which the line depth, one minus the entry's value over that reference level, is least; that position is 660 deg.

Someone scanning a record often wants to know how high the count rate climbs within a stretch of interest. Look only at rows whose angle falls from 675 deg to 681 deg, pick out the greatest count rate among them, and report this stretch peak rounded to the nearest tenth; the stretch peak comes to 367.2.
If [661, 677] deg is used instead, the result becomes 391.8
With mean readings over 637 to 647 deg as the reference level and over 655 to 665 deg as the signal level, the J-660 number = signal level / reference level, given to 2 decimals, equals 1.11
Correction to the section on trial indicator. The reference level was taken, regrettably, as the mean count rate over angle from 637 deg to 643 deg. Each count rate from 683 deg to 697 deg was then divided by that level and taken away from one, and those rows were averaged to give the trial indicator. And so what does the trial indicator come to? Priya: -0.231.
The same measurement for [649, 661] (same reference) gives -0.136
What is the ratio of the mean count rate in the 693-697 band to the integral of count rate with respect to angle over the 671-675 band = 0.39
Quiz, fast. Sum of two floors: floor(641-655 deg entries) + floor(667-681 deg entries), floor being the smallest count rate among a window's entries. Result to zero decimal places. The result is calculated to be 615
